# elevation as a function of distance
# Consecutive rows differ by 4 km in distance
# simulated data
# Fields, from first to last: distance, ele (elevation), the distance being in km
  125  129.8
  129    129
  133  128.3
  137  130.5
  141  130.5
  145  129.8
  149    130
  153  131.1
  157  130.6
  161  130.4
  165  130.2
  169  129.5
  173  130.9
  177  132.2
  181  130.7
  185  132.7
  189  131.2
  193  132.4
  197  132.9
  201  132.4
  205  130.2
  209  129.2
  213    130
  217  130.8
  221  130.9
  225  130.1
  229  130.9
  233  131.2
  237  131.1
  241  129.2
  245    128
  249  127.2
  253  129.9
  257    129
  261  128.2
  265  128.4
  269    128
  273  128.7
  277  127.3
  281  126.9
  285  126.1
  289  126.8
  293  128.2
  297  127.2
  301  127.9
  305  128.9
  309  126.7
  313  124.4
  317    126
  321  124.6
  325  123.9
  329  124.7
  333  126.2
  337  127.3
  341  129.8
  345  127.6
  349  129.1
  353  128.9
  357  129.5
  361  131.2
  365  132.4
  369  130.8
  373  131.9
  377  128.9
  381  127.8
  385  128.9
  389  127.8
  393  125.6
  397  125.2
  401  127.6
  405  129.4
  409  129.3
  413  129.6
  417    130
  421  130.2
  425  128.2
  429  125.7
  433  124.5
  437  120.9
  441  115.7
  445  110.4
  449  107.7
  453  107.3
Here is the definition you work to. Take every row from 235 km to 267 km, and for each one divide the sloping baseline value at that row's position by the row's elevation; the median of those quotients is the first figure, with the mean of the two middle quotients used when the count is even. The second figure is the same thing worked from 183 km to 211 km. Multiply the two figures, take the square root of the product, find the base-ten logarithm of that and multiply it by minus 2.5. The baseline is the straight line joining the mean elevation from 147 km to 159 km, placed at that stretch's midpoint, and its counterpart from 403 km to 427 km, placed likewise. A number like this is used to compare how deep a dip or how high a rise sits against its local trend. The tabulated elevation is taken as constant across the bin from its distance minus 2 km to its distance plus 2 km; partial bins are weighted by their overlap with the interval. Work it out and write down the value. 0.002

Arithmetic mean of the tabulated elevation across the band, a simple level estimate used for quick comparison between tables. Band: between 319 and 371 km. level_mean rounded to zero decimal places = 128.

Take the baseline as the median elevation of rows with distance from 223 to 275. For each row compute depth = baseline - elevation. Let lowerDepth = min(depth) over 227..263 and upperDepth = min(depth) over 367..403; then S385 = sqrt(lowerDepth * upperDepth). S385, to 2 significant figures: 2.5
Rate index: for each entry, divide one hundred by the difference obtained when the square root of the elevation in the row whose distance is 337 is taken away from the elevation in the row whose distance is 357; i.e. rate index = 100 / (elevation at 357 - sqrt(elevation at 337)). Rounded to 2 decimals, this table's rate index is 0.85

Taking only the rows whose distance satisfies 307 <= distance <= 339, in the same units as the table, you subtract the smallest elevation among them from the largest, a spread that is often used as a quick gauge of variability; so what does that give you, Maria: 3.4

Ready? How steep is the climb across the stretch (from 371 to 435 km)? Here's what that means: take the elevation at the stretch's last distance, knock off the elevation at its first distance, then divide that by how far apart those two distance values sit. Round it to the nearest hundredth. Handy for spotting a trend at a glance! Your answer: -0.12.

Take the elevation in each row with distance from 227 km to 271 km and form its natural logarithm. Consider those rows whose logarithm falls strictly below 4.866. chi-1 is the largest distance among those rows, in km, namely 269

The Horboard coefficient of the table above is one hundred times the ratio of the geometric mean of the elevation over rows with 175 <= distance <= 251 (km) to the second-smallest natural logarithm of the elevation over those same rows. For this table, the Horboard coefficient 2694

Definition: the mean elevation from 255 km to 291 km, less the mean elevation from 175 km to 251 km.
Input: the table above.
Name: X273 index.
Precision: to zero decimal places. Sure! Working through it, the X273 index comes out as -3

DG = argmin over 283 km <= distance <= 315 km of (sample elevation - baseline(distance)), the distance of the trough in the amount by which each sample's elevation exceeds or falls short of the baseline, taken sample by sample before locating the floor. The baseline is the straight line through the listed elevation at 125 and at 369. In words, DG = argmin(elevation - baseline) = 313 km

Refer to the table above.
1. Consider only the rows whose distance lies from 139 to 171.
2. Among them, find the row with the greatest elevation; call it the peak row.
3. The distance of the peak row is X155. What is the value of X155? 153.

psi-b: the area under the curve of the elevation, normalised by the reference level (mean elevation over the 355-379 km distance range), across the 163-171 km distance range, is 7.94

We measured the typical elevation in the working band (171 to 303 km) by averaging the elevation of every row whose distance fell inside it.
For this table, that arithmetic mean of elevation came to 129.6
